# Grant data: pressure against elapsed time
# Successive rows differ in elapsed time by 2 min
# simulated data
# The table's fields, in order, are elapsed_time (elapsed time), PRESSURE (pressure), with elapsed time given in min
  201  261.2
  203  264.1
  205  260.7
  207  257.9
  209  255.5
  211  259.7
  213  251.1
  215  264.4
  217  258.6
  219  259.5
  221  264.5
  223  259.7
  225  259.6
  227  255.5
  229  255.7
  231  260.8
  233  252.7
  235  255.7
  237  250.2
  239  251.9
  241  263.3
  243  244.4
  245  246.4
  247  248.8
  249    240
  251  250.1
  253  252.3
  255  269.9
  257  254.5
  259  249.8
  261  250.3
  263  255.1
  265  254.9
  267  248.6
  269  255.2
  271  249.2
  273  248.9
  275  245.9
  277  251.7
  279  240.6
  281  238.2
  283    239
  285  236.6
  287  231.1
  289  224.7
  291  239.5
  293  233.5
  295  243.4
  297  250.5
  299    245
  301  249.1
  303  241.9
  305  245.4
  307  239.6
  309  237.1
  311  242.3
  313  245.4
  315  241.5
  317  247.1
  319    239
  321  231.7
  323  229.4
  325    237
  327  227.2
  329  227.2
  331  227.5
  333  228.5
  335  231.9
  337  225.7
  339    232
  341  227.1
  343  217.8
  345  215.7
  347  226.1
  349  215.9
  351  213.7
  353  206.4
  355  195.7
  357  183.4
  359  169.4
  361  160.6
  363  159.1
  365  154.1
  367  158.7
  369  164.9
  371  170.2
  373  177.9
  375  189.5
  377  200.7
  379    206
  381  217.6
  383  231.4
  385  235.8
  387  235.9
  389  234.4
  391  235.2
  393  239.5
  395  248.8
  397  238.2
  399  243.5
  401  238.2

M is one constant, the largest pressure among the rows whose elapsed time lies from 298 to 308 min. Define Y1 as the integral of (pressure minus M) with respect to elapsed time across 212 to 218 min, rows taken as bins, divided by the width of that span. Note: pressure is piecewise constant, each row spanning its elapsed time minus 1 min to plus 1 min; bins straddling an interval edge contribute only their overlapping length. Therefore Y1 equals 9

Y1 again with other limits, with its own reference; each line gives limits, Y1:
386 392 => -14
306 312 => -9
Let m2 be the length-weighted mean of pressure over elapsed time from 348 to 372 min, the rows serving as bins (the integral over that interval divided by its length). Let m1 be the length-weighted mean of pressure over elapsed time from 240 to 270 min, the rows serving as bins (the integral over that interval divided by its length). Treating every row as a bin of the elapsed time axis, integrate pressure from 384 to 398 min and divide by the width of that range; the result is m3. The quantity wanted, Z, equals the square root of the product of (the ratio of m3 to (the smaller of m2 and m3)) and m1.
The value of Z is 18.3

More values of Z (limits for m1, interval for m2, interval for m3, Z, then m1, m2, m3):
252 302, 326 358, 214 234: 17.1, 246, 219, 259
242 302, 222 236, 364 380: 15.7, 246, 257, 178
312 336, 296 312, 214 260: 15.7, 234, 244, 255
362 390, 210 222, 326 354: 14.0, 195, 260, 223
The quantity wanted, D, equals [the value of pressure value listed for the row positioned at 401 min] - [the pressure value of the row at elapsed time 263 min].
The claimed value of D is -17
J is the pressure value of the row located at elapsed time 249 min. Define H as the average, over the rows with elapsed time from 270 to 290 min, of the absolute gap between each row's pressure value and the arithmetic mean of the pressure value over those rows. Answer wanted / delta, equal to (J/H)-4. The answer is 32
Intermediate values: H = 6.7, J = 240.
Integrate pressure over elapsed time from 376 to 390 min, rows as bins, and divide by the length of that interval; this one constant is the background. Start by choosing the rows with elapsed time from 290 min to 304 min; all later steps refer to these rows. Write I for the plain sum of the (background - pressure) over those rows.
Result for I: -141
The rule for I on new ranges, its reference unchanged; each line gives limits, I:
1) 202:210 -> -146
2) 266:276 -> -132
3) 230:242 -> -196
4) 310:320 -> -100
